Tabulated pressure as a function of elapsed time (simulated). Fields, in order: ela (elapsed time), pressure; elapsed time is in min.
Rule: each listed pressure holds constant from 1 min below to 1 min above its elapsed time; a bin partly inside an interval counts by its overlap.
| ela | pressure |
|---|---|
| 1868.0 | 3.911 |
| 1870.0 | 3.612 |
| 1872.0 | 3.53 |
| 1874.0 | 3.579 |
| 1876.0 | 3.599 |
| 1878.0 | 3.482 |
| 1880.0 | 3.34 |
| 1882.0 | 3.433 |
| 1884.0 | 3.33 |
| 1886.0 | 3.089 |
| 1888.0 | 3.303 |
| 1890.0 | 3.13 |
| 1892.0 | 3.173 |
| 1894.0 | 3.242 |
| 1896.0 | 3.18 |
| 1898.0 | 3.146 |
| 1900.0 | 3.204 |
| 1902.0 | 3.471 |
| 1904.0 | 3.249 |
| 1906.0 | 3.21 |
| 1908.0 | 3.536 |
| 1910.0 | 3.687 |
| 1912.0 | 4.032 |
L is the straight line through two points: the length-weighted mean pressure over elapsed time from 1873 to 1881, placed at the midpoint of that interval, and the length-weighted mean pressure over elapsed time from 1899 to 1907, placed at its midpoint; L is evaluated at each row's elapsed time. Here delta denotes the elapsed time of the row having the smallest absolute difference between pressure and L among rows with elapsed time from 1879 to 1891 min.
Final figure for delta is 1882.0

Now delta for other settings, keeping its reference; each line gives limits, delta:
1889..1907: 1904.0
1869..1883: 1878.0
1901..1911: 1904.0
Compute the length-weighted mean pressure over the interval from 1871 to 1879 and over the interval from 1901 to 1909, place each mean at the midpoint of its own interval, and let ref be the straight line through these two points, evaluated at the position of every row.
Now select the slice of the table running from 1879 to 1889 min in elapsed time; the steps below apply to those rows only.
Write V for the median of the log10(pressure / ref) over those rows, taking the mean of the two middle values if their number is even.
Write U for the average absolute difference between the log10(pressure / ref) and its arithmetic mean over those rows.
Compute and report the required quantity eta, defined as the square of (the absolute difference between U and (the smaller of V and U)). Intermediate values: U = 0.011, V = -0.021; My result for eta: 0.0010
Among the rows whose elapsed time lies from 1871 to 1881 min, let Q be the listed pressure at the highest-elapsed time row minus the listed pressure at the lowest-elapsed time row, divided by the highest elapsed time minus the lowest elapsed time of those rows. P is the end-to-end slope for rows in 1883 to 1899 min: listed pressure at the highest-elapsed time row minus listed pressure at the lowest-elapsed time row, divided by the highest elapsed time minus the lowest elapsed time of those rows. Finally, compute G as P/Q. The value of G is 0.6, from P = -0.01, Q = -0.024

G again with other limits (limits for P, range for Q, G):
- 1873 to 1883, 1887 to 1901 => 2.2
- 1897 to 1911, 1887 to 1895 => -4.4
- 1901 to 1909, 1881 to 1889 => -0.5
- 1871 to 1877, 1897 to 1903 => 0.2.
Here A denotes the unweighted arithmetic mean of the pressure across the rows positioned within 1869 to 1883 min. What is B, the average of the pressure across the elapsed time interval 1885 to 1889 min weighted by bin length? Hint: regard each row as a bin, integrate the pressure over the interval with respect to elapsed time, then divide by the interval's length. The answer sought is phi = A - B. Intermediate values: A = 3.51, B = 3.20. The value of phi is 0.31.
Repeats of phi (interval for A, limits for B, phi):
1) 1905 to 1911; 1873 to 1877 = -0.11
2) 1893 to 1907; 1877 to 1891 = -0.06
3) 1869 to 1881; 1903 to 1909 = 0.19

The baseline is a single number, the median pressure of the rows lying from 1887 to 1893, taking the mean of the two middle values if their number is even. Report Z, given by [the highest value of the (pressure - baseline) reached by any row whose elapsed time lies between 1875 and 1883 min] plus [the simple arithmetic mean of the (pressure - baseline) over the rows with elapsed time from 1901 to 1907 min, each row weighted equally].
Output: 0.56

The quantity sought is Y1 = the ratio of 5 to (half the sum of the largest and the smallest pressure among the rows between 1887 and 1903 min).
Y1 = 1.51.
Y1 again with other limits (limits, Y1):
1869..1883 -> 1.44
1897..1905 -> 1.51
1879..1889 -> 1.53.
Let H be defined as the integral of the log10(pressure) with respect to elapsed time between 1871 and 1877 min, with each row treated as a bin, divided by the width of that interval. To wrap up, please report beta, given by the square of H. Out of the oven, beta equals 0.305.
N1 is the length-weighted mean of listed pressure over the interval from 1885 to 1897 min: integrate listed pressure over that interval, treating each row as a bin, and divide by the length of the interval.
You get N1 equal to 3.19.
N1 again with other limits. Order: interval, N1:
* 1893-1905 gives 3.25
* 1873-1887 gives 3.41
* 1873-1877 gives 3.59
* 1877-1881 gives 3.41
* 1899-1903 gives 3.34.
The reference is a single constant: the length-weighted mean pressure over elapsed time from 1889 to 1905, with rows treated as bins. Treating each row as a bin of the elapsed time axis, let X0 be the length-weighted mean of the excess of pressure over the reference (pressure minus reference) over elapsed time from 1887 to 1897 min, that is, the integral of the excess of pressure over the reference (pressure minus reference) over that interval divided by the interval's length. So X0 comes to -0.02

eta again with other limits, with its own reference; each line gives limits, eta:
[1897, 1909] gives 0.0013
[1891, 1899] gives 0.0014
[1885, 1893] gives 0.0024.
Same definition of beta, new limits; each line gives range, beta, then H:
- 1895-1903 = 0.262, 0.512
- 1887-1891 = 0.257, 0.507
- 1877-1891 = 0.269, 0.518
